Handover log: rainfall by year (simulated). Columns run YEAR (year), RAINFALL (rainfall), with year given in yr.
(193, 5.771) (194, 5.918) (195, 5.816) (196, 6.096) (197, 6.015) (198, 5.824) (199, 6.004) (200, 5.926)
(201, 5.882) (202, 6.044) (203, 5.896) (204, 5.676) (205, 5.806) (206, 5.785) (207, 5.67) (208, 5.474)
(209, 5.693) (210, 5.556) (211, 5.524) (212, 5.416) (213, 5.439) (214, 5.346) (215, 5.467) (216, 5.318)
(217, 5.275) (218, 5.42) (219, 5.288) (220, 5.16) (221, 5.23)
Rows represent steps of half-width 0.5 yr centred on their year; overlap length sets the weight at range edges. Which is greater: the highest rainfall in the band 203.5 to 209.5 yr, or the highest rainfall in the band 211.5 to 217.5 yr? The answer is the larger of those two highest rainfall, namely 5.81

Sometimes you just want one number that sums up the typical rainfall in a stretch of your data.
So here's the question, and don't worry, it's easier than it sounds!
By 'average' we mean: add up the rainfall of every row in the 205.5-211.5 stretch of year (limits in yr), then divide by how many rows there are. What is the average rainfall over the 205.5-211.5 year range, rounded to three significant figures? 5.62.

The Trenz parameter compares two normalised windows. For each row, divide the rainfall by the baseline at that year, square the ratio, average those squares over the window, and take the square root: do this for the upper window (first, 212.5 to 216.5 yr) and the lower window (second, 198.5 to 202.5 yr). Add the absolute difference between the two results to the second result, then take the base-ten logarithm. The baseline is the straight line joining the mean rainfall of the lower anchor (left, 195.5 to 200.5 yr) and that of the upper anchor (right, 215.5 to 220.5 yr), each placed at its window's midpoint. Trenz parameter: 0.013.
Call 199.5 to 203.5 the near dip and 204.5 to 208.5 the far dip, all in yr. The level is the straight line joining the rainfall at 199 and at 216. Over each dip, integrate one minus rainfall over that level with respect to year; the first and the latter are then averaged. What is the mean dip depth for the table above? -0.0052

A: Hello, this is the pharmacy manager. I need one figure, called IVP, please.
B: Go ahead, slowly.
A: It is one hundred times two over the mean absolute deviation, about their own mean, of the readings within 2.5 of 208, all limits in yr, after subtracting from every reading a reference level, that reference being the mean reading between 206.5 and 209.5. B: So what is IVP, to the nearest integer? 2073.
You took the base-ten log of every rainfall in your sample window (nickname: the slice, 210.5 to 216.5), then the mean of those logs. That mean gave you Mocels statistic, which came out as 0.73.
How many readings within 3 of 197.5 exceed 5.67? 6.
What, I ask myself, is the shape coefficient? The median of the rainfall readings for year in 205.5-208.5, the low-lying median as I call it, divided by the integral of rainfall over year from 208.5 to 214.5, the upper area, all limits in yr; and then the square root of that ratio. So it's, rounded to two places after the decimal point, 0.41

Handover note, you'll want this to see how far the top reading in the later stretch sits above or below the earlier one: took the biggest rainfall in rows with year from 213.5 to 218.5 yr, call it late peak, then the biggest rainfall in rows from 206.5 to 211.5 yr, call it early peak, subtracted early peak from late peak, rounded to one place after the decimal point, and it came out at -0.2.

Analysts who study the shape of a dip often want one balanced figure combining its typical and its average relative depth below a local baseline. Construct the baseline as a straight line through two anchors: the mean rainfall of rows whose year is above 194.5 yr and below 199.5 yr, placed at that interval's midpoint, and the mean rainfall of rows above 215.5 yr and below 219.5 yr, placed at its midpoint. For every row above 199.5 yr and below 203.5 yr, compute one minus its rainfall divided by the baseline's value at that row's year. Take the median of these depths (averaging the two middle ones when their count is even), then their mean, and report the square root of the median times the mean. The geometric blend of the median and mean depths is 0.019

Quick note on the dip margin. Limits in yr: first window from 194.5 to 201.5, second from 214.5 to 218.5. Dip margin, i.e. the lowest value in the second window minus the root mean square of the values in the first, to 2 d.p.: -0.66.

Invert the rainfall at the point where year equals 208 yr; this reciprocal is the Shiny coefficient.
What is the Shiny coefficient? 0.183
